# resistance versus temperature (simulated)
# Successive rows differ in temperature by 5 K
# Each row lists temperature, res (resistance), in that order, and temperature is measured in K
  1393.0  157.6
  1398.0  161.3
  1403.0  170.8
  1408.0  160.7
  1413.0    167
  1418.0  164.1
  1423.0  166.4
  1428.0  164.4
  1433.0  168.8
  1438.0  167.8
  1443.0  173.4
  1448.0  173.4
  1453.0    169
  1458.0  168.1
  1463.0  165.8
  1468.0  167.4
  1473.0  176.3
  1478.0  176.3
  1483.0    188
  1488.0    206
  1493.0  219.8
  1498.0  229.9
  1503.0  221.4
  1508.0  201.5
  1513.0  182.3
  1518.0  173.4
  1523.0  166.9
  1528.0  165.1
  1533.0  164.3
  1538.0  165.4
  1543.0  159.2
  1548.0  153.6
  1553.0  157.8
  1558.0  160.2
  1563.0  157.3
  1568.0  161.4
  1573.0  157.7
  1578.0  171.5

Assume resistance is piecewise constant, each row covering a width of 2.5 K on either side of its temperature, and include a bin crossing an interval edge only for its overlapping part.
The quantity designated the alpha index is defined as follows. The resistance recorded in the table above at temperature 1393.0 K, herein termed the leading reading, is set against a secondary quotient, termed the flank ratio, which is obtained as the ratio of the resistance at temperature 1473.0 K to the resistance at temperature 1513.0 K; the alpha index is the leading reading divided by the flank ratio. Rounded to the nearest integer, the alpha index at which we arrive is 163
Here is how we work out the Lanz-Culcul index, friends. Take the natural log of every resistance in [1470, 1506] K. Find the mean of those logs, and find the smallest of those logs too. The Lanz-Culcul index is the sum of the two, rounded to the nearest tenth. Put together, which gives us 10.5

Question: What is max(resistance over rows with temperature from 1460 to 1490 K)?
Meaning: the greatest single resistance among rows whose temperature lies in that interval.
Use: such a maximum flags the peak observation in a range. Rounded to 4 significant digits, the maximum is 206.0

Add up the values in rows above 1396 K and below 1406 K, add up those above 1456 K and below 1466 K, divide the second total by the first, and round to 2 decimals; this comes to 1.01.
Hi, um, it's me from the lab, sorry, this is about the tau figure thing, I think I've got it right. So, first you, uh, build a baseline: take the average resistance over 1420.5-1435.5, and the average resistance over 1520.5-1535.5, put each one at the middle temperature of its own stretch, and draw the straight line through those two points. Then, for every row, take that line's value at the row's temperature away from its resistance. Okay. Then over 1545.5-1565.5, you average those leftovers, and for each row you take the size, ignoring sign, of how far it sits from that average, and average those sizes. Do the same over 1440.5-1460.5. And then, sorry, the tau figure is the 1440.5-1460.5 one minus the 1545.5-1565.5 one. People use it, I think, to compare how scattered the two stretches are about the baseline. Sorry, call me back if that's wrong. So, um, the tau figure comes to 1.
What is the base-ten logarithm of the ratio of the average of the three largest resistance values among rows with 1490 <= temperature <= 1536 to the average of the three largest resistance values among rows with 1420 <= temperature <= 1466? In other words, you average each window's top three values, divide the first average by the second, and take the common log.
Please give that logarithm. 0.11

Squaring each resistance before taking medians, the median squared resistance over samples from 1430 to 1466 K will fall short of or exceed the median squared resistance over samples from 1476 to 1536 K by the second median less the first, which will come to 5795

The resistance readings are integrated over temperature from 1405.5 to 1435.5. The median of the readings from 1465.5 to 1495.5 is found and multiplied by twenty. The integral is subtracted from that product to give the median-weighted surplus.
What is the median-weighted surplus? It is -1314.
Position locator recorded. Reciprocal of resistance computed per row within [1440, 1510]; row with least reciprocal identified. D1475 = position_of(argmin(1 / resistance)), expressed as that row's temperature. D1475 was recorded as 1498.0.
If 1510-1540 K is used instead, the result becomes 1513.0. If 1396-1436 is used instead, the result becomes 1403.0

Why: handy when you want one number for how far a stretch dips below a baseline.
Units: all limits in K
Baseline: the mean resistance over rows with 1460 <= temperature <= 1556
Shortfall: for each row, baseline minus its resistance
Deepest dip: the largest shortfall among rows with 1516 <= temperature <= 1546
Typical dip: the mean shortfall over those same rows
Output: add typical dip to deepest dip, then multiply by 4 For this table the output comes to 149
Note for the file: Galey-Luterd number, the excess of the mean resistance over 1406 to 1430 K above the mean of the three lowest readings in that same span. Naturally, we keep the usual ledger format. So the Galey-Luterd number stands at 1.5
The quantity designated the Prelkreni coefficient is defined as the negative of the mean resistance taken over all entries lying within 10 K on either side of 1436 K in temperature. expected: -169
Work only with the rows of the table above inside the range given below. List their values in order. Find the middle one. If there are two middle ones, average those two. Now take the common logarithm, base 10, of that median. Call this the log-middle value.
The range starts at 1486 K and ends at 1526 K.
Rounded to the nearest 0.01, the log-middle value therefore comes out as 2.31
